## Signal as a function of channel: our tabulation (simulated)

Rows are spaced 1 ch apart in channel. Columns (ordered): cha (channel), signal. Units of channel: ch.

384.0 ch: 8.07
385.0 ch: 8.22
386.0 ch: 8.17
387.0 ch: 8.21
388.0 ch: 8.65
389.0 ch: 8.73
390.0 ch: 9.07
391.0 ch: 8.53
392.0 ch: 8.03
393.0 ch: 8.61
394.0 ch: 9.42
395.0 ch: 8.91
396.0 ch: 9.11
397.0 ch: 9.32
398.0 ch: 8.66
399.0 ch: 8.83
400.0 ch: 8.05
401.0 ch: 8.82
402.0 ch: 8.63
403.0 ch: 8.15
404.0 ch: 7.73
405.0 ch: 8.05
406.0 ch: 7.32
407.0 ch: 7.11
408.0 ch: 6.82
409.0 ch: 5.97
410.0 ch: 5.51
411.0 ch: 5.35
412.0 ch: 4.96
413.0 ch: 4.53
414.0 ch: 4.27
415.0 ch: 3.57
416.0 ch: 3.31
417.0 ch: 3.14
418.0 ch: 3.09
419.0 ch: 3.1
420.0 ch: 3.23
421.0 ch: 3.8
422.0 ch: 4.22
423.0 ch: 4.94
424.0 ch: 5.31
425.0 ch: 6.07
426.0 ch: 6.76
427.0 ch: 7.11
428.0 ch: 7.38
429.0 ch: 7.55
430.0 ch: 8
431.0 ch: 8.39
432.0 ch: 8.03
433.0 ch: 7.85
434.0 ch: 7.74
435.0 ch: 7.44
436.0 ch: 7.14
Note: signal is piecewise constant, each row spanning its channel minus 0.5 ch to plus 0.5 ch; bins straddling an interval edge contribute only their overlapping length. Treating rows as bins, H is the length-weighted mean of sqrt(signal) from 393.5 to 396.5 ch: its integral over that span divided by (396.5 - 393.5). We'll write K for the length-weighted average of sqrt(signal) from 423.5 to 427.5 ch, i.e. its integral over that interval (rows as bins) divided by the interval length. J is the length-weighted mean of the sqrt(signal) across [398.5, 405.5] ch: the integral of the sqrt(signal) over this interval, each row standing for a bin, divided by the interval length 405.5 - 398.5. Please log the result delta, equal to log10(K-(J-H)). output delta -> 0.42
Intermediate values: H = 3.02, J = 2.88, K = 2.51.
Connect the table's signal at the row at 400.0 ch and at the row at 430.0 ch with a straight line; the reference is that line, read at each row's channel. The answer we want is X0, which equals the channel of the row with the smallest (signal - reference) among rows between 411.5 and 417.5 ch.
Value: 417.0 ch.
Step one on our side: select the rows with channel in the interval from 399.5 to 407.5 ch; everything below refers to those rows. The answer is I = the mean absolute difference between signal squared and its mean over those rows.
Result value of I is 7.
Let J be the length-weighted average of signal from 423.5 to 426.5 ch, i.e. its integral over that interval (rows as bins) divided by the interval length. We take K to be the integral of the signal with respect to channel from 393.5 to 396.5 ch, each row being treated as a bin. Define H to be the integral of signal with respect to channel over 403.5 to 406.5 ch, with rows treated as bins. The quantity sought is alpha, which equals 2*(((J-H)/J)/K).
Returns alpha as -0.21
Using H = 23.1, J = 6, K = 27.4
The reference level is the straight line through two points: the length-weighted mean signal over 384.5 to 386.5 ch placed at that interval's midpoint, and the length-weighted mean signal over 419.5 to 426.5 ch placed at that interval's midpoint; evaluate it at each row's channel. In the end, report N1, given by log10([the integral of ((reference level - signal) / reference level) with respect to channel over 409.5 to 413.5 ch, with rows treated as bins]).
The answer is -0.25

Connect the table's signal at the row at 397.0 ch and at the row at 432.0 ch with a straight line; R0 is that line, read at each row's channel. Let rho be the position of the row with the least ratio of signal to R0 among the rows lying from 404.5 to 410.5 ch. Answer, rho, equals 410.0 ch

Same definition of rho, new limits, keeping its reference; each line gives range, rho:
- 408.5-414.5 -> 414.0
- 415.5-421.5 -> 418.0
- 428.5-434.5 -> 429.0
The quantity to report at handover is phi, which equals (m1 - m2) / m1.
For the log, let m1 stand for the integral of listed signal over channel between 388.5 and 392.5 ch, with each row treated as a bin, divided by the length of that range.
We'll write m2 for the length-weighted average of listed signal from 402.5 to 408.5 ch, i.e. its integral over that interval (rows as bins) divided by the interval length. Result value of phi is 0.12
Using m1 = 8.6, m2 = 7.5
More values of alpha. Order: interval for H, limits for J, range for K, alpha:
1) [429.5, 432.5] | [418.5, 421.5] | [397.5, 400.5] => -0.49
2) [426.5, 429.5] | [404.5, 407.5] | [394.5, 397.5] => -0.14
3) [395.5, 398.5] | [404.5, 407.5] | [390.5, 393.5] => -0.21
